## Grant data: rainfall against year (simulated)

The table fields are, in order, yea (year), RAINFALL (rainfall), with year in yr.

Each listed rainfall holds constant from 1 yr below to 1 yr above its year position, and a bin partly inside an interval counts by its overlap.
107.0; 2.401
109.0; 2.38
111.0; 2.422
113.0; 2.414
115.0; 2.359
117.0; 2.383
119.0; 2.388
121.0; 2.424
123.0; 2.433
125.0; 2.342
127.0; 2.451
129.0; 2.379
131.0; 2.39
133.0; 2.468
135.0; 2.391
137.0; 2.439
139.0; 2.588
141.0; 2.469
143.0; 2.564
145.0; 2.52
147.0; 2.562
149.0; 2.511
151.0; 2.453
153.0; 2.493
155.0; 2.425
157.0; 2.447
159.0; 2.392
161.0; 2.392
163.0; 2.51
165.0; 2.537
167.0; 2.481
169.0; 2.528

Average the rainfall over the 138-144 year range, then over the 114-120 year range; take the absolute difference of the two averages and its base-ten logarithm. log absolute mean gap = -0.8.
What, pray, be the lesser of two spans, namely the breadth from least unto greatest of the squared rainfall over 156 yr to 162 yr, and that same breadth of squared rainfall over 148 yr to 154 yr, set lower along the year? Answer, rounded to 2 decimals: 0.27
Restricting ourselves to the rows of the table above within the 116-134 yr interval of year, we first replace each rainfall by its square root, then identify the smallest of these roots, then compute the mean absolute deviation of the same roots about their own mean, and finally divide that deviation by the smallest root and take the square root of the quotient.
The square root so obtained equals 0.084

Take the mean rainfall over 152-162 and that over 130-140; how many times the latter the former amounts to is 0.99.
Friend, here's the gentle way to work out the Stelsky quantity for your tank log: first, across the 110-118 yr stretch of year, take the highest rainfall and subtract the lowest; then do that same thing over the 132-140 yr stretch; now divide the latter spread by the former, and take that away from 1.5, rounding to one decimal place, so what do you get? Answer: -1.6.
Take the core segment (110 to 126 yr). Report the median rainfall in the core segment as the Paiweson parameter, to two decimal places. 2.40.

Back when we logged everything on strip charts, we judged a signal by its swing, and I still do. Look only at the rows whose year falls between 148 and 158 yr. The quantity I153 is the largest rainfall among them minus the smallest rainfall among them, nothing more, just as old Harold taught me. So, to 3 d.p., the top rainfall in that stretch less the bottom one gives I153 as 0.086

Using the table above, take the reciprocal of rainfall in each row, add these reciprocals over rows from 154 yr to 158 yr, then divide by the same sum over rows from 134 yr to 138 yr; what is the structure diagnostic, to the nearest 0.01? 0.99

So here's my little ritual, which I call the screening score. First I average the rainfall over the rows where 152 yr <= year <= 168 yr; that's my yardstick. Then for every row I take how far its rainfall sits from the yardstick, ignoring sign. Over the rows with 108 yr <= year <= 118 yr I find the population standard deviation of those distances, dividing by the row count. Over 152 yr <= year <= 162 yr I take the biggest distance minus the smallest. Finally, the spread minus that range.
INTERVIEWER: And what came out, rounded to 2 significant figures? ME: -0.032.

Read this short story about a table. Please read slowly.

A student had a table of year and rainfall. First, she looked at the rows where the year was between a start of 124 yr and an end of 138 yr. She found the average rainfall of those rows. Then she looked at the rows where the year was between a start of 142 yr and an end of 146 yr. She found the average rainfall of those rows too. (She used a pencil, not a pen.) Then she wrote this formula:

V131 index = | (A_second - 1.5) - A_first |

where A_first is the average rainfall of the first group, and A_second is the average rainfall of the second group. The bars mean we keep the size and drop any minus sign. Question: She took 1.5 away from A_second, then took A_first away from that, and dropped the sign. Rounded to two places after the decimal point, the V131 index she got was 1.37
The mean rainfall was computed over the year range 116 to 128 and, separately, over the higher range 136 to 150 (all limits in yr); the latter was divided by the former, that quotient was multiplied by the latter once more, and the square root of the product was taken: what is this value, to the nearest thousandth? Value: 1.627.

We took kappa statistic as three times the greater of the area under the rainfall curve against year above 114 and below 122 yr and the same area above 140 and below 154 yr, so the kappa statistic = 105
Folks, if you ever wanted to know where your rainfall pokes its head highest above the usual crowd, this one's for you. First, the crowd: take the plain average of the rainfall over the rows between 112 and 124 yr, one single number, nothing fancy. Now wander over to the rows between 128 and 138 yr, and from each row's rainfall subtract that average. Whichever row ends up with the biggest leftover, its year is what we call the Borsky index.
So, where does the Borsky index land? 133.0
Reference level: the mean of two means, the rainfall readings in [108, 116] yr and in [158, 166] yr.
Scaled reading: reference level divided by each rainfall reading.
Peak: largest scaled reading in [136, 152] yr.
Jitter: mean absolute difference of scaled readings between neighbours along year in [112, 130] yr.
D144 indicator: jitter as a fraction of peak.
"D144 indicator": 0.021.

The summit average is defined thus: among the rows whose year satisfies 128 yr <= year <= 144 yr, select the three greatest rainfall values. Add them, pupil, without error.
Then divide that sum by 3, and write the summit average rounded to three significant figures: 2.54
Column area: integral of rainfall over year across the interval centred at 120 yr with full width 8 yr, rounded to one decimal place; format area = 19.3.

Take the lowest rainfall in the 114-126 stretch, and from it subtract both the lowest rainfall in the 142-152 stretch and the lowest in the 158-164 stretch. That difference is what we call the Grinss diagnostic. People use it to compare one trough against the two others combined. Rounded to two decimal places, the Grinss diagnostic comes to -2.50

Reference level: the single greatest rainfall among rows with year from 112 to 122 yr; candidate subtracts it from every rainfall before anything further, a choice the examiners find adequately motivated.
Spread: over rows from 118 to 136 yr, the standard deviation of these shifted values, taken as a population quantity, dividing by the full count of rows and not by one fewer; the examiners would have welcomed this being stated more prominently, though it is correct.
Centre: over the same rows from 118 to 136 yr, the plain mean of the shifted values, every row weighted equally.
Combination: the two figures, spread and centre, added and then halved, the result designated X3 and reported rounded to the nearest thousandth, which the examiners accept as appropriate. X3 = 0.010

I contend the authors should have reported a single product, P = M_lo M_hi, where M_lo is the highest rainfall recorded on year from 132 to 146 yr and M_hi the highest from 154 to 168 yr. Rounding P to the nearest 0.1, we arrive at 6.6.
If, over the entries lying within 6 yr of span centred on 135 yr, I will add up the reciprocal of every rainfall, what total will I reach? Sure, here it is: 1.23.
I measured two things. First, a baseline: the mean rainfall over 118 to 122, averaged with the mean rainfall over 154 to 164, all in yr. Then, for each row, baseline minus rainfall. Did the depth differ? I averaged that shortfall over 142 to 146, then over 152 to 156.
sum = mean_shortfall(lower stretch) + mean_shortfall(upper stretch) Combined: -0.16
